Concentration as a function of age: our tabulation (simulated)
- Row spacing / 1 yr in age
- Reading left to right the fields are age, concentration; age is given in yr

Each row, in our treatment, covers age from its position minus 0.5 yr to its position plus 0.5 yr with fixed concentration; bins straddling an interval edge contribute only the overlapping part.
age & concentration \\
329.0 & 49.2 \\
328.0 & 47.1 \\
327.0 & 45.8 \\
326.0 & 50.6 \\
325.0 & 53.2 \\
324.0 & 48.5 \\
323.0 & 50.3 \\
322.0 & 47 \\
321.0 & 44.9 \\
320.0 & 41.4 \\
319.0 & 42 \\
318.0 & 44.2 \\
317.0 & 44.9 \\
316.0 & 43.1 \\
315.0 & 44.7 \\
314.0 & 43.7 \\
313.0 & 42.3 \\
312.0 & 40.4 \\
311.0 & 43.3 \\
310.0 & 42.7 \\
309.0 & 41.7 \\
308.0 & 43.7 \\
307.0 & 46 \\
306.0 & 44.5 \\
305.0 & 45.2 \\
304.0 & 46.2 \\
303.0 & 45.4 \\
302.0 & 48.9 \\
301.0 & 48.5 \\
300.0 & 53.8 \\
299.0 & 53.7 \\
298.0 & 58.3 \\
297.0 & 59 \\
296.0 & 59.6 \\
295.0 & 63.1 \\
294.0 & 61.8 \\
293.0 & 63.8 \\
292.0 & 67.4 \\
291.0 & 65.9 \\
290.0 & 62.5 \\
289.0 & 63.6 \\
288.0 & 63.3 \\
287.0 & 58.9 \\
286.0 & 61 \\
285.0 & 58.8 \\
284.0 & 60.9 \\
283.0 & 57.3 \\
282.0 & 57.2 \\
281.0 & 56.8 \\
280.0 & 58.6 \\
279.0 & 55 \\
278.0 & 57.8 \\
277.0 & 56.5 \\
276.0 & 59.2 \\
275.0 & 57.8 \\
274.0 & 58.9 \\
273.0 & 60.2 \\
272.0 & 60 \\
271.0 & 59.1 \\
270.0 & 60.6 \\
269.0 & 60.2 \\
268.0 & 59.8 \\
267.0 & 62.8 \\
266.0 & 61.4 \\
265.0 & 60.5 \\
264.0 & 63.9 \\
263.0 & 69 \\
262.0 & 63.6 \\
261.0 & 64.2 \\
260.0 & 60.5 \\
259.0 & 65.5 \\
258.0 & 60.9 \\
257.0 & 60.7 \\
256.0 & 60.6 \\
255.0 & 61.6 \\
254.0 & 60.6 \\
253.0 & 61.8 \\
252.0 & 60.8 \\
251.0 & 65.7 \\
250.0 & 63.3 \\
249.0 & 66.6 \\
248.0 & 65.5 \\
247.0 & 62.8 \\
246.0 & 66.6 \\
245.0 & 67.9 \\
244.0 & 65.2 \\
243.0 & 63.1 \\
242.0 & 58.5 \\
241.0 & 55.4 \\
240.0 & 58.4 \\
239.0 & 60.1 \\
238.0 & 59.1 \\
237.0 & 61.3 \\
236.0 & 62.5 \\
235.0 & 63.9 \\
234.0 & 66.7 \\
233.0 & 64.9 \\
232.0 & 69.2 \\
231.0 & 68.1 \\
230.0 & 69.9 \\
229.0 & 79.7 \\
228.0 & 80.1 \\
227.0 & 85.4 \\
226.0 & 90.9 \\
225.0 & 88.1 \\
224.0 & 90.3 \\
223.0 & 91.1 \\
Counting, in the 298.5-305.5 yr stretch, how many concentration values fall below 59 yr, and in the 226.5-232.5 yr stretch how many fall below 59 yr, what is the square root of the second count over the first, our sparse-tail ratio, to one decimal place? 0.0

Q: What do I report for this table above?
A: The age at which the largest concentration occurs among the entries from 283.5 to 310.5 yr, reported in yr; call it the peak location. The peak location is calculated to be 292.0 yr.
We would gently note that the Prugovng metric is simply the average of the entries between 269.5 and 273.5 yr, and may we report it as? 60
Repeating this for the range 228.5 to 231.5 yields 73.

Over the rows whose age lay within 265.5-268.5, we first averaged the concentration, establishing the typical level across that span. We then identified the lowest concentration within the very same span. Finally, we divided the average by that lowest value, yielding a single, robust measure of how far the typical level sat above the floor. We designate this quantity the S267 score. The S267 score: 1.03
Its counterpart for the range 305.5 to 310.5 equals 1.05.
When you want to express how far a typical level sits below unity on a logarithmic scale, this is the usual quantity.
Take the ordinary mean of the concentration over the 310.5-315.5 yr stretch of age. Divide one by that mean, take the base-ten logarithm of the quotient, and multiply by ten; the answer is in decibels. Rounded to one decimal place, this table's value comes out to -16.3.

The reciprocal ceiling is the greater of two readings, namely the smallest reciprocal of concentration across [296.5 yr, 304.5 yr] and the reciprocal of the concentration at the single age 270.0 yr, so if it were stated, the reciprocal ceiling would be 0.0169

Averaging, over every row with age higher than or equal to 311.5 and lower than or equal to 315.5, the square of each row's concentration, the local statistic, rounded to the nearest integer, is 1832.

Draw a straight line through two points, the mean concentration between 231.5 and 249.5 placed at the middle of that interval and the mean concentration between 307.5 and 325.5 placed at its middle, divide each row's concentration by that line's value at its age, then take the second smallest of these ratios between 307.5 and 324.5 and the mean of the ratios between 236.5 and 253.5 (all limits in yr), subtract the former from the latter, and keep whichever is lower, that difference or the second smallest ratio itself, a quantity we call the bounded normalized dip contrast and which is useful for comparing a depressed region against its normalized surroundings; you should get 0.11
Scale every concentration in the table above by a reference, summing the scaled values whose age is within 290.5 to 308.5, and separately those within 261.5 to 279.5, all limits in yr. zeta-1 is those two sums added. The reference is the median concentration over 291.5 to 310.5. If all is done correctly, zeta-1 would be 42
